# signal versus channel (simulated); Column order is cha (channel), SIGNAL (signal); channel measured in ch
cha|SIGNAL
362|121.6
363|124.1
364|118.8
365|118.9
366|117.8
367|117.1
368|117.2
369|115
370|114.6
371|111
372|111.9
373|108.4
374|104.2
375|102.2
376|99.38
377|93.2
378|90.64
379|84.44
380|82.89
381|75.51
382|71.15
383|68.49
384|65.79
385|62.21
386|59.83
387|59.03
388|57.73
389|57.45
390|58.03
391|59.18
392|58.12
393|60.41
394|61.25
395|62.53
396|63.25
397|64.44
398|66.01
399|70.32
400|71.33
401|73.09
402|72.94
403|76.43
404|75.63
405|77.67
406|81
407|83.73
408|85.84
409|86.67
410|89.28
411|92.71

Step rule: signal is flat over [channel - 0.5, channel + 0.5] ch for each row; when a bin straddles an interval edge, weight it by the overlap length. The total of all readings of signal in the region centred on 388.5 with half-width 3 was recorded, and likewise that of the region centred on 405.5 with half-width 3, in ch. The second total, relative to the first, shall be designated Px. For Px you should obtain 1.37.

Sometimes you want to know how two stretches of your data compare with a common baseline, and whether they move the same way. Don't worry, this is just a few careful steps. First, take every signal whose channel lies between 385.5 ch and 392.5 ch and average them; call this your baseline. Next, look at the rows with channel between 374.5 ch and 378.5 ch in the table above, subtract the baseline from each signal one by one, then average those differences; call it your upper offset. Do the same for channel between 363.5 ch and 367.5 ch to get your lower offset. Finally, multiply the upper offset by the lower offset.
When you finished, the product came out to 2260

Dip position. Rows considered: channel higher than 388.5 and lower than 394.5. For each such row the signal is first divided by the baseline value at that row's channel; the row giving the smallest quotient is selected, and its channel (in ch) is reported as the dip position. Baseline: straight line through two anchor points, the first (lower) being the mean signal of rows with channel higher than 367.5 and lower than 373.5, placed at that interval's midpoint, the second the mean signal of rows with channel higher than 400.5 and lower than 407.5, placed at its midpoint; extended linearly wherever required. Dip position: 389 ch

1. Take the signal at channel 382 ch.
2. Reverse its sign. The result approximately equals -71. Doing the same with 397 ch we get -64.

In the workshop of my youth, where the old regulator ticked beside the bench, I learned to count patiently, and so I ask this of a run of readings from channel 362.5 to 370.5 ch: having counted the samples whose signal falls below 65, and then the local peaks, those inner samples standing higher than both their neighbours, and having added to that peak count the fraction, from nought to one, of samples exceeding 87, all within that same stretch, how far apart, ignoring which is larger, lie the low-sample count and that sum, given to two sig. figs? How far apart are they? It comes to 3.0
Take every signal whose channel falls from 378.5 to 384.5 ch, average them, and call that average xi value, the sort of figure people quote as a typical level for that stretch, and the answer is 75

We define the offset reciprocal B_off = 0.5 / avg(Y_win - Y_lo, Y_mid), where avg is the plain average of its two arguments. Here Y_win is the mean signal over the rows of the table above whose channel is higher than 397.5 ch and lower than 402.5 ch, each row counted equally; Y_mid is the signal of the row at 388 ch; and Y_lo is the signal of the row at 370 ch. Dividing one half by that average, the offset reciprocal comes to 0.072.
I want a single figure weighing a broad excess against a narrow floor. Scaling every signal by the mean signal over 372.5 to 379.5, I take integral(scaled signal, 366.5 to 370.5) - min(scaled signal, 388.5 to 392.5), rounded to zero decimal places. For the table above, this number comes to 4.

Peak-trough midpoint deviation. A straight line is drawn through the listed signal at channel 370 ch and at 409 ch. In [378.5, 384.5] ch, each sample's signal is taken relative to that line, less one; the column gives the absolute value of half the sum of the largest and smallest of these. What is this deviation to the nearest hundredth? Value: 0.30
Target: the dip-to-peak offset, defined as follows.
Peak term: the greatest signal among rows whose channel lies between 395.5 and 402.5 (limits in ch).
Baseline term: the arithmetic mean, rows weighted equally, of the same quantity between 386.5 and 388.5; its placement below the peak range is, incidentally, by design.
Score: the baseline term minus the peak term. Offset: -15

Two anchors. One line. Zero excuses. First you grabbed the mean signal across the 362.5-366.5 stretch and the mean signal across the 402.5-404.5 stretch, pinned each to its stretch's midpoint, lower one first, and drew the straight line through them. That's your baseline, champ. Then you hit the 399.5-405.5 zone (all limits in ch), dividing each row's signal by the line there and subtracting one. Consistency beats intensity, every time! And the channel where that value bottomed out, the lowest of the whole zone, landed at 400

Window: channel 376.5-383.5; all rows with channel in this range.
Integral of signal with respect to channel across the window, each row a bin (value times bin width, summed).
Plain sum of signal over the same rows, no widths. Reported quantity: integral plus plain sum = 1133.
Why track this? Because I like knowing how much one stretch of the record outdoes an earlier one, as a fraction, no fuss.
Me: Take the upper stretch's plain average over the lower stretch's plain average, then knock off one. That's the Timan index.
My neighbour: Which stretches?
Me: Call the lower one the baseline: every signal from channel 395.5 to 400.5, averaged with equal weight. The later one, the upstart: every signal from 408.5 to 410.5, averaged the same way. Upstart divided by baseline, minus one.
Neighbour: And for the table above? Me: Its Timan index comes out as 0.31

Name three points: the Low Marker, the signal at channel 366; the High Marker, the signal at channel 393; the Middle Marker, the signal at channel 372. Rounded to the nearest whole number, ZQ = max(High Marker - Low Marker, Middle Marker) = 112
